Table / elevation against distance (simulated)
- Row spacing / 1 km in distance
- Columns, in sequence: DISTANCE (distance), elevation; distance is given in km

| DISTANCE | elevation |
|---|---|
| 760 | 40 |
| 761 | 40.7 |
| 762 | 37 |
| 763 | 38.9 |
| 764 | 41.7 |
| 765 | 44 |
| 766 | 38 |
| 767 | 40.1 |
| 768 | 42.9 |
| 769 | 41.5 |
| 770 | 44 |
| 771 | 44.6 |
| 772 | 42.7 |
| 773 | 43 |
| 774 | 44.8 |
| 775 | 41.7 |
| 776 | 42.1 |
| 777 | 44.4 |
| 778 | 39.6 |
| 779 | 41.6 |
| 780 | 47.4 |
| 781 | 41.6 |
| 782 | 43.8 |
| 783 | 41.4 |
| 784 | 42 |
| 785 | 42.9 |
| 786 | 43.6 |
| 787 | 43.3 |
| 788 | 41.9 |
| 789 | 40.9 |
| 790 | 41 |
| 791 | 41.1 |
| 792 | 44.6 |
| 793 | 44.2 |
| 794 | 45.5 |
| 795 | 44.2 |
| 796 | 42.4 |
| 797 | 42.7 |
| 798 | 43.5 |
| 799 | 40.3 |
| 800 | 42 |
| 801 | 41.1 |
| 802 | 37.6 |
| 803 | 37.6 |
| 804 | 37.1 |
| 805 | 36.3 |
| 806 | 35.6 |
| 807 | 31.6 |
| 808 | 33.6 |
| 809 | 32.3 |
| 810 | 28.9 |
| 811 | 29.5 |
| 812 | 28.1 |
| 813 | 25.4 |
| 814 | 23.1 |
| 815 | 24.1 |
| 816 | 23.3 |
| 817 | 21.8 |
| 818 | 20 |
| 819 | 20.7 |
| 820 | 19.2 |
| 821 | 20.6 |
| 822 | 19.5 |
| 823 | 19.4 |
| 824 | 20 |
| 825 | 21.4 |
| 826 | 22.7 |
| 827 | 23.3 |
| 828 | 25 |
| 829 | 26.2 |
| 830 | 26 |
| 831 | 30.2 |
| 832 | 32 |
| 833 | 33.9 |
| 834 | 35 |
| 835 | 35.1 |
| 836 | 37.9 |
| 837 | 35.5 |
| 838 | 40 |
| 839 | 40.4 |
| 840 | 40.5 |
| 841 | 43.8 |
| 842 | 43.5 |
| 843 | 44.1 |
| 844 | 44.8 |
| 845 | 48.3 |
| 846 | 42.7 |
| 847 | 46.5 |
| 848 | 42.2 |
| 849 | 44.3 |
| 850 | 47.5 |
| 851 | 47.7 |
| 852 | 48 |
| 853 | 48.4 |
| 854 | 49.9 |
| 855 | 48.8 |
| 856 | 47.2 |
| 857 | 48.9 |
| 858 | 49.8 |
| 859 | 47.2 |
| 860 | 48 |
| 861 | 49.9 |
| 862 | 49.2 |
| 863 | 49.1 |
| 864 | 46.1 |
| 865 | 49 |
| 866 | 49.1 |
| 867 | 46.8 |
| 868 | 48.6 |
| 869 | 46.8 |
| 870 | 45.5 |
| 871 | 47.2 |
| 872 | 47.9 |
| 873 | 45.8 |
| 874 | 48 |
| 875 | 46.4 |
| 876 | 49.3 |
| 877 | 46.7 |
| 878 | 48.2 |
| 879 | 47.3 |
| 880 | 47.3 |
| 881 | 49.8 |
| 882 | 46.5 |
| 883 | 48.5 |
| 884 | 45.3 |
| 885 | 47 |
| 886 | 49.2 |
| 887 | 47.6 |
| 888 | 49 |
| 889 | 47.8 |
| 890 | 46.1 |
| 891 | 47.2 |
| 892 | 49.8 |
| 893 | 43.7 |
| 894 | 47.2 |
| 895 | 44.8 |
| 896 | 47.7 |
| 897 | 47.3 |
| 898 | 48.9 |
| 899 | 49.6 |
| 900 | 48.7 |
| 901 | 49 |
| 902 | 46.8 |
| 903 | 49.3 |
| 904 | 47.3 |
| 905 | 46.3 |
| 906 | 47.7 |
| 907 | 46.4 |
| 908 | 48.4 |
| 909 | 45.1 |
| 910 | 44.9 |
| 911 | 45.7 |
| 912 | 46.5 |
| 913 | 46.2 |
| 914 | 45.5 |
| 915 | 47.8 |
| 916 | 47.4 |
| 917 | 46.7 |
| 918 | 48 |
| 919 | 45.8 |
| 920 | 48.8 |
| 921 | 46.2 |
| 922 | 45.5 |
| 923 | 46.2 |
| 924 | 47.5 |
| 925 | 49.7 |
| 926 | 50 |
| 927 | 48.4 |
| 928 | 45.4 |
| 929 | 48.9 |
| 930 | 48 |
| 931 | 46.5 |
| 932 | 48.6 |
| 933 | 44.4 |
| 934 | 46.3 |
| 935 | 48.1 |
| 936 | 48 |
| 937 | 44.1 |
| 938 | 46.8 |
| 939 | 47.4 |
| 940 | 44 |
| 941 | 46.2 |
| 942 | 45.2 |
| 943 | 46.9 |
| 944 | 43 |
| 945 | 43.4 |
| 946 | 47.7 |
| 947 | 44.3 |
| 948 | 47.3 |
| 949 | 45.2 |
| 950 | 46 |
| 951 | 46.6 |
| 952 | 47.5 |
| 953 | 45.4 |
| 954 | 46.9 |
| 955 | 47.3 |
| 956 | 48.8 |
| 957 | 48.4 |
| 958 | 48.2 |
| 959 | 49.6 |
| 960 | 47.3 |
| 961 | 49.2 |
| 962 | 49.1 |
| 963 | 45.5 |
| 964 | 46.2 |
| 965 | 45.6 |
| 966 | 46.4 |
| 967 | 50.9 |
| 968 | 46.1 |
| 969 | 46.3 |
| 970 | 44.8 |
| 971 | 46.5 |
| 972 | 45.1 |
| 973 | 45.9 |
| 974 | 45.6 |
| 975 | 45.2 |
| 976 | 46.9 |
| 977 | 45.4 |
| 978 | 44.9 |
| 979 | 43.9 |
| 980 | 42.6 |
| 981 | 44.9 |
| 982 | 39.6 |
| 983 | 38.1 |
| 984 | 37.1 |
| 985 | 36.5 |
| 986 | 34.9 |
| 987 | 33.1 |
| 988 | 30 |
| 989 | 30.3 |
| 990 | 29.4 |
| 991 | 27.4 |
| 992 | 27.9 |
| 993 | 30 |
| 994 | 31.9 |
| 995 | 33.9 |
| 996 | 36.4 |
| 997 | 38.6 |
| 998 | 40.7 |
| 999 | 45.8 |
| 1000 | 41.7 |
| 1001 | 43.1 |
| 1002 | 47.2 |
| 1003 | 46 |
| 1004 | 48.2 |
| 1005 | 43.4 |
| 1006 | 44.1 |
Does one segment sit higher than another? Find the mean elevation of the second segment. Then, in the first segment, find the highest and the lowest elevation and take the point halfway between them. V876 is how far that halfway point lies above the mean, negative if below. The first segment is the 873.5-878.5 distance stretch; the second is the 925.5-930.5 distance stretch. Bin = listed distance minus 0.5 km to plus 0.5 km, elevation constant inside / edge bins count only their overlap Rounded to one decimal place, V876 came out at -0.3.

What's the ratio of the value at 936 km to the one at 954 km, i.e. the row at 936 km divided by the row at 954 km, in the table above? 1.02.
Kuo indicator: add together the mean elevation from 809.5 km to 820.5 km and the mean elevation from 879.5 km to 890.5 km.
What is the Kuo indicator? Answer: 72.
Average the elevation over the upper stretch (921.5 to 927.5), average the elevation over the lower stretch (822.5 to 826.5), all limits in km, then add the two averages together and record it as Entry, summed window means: 68.8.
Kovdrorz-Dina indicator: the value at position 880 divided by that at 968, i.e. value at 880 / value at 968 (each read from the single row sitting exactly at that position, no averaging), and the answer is 1.03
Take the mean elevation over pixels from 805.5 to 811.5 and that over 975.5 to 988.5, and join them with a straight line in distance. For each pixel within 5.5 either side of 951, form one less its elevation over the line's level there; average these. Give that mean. -0.21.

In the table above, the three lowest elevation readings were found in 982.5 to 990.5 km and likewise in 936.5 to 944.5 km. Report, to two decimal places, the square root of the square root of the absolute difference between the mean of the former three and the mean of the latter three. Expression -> 1.93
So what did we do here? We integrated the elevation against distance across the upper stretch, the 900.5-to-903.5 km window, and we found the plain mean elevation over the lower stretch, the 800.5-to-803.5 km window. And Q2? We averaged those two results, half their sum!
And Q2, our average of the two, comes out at 91.9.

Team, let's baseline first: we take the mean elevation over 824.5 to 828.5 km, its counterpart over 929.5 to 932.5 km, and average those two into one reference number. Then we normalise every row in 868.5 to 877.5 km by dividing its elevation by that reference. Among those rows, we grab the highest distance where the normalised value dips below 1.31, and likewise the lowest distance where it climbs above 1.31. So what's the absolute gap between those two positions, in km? 4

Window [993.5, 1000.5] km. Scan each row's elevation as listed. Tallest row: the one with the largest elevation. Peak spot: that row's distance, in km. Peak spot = 999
